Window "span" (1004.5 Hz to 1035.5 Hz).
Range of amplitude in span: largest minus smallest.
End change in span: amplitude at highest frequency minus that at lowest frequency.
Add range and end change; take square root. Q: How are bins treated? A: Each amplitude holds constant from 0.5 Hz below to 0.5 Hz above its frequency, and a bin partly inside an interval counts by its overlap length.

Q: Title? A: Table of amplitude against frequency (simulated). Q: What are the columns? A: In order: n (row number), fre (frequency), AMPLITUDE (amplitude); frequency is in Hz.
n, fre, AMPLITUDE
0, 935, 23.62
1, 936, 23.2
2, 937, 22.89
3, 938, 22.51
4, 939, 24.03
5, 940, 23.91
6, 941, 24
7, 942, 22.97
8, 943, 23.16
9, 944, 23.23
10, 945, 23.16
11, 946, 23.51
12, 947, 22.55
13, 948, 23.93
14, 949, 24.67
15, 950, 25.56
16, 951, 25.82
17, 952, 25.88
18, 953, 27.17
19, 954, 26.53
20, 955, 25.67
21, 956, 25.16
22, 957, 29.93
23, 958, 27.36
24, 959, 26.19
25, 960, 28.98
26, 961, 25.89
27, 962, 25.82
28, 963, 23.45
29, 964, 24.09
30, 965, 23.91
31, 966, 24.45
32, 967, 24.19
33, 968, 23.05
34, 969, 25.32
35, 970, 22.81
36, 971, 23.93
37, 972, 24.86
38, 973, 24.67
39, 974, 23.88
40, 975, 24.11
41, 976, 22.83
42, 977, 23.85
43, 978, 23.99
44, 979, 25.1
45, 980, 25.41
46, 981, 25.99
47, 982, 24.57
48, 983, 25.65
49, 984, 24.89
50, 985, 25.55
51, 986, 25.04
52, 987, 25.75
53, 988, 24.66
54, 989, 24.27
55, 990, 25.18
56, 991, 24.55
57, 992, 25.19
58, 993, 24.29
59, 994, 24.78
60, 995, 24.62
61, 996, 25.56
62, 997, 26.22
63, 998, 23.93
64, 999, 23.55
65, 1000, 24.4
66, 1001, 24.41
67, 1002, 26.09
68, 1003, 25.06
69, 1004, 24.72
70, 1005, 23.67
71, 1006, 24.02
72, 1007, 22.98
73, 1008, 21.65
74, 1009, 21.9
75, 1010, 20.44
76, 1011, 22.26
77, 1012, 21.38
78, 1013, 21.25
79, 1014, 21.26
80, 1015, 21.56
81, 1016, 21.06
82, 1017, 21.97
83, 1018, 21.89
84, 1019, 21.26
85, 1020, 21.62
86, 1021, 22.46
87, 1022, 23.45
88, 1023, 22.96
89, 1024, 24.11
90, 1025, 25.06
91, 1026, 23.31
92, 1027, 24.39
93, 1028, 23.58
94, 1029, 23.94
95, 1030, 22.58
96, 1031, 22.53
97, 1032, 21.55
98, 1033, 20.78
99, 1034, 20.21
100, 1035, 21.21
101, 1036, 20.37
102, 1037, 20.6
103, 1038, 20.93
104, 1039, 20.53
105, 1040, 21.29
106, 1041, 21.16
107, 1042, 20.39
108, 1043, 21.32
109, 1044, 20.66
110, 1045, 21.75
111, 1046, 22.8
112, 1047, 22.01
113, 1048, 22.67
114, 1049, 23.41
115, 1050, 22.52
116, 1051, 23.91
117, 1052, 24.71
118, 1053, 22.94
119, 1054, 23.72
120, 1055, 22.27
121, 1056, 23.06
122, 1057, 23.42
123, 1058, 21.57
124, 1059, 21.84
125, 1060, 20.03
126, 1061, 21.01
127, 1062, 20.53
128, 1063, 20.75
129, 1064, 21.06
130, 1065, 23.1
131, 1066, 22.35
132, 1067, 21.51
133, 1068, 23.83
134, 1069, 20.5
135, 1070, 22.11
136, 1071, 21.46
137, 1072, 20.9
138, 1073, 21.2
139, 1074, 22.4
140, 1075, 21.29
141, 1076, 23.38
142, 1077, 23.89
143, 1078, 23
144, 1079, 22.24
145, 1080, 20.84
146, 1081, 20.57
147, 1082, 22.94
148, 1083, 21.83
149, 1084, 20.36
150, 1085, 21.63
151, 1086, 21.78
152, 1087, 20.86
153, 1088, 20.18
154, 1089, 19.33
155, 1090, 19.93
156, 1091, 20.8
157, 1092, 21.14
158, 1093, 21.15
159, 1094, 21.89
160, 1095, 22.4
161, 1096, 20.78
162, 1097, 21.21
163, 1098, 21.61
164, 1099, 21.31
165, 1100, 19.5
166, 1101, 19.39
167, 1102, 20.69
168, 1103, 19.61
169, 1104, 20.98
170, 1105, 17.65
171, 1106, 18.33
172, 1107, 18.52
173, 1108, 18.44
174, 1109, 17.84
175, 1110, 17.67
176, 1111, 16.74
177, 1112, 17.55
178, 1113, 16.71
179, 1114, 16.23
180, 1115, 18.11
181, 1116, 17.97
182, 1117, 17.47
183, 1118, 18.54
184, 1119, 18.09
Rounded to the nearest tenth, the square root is 1.5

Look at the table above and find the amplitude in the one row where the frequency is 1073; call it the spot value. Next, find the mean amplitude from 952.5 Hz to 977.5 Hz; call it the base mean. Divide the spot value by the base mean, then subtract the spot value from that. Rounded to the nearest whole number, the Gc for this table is -20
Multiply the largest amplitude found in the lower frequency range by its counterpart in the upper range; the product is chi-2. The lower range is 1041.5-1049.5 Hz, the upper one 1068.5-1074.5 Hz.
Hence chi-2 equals 524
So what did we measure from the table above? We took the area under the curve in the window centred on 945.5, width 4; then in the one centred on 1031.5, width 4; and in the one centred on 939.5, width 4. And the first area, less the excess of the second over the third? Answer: 99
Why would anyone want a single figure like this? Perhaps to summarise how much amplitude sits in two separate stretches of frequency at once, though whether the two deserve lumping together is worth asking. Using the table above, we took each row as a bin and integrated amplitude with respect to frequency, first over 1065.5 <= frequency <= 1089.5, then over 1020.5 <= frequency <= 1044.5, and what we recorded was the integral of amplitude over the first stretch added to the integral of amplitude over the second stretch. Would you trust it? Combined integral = 1050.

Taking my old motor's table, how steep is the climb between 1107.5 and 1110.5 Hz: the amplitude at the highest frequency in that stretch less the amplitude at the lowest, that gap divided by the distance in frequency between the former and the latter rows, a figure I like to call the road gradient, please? -0.4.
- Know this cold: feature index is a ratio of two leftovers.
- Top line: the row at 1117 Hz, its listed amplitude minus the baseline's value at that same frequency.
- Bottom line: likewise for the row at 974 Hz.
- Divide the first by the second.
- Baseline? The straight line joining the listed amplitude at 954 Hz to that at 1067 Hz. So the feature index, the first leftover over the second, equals 1.0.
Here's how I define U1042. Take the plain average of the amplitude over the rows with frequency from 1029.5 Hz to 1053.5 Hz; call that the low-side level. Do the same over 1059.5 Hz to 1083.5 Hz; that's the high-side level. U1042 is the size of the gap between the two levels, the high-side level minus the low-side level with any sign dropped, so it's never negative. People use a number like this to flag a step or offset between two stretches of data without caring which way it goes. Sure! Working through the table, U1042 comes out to 0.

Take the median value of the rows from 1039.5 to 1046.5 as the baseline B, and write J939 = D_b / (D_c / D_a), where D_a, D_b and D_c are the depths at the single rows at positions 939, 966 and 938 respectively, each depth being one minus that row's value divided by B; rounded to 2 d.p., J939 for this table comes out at -0.33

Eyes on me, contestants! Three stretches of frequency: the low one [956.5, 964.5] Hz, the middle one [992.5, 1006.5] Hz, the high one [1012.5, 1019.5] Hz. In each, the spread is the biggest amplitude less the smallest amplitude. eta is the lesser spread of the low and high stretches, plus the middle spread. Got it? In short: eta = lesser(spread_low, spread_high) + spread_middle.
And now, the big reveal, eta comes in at 3.6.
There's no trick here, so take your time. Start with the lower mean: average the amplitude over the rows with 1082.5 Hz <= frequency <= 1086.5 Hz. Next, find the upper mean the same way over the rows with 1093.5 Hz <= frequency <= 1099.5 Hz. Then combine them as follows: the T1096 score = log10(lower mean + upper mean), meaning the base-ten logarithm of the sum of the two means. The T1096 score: 1.63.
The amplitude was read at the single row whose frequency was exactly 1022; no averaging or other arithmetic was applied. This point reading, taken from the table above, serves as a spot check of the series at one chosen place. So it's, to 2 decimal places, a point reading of 23.45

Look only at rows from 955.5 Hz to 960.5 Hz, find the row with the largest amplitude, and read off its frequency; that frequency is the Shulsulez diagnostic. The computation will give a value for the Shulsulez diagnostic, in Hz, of 957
